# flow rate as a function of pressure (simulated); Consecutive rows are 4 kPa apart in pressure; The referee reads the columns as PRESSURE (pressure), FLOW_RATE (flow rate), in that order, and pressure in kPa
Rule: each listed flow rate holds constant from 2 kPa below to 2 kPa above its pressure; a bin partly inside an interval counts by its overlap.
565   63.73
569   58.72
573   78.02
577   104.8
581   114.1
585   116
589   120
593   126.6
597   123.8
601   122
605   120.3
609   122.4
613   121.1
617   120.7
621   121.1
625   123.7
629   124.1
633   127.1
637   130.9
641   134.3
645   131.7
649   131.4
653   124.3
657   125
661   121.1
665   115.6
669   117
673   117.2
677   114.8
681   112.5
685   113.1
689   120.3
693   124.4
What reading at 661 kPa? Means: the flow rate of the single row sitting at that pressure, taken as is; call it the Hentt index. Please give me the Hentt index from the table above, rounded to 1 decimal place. 121.1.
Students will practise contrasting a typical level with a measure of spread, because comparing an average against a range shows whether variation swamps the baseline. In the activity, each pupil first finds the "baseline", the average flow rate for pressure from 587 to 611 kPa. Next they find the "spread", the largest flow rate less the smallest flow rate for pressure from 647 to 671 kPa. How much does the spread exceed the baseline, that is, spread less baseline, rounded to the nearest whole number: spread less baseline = -107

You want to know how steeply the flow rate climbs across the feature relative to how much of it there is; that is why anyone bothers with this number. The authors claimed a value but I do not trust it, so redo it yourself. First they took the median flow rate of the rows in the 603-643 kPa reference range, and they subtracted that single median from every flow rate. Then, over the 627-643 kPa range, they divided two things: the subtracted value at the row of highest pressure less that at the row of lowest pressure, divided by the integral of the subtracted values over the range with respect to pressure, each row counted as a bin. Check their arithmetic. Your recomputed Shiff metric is 0.11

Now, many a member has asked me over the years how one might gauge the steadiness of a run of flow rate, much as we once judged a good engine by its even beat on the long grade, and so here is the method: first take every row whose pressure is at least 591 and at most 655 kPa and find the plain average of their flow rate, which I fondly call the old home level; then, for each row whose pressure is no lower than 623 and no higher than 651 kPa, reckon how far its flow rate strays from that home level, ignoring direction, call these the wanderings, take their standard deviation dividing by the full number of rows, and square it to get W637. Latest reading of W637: 7.6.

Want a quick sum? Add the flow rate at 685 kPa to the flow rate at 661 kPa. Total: 234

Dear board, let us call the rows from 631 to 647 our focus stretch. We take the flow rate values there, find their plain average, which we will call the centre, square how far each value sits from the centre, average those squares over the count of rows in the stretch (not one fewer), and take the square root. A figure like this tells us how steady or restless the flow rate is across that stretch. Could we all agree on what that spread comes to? 2.6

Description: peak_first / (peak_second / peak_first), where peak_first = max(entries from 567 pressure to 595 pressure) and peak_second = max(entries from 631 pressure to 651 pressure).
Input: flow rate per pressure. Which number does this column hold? 119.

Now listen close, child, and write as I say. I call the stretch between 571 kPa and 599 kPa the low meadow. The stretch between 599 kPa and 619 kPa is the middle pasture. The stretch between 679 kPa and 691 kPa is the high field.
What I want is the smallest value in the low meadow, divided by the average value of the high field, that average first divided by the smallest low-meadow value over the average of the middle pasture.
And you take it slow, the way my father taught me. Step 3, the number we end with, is 0.44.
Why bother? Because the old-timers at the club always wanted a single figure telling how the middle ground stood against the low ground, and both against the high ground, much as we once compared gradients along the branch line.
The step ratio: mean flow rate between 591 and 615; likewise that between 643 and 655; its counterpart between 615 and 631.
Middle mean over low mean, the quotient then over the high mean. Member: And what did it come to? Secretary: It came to 0.0077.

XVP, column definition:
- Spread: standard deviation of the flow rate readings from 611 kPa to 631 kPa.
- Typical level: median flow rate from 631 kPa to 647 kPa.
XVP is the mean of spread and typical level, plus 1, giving 67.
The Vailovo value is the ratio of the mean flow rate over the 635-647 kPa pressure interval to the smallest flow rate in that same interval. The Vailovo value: 1.01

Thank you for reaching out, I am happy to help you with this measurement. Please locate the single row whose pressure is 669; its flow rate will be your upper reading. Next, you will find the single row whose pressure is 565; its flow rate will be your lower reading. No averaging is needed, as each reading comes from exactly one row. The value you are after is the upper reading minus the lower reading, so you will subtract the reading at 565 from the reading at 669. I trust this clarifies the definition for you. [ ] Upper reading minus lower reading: 53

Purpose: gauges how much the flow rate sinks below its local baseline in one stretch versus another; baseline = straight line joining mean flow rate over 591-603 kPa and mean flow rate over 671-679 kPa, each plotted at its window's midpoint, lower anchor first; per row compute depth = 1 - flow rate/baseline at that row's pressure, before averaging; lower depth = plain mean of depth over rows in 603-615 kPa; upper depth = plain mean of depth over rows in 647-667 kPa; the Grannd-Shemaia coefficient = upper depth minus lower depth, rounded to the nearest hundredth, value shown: -0.06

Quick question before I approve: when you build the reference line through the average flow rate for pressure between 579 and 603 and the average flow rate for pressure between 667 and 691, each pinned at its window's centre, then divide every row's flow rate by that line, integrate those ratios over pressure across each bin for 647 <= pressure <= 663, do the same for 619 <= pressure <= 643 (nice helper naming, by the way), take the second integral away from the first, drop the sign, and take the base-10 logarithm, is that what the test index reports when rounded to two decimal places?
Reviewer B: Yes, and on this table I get 0.93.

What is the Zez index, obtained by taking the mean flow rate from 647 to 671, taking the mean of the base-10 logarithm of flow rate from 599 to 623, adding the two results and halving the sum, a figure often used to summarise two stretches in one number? 62.2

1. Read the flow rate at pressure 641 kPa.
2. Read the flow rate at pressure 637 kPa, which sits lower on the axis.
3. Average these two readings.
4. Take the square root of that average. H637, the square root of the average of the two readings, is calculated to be 11.5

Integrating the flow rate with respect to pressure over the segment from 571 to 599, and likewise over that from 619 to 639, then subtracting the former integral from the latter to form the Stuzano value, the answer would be -626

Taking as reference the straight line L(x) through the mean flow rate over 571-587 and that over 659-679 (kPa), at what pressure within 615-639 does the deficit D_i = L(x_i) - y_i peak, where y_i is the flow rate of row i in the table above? 621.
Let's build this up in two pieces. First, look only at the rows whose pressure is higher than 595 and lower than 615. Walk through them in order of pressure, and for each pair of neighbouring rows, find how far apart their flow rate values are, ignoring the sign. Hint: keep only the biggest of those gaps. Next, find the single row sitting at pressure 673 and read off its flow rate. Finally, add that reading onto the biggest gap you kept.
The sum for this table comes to 119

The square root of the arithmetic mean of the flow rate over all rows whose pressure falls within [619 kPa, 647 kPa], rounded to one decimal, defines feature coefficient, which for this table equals 11.3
